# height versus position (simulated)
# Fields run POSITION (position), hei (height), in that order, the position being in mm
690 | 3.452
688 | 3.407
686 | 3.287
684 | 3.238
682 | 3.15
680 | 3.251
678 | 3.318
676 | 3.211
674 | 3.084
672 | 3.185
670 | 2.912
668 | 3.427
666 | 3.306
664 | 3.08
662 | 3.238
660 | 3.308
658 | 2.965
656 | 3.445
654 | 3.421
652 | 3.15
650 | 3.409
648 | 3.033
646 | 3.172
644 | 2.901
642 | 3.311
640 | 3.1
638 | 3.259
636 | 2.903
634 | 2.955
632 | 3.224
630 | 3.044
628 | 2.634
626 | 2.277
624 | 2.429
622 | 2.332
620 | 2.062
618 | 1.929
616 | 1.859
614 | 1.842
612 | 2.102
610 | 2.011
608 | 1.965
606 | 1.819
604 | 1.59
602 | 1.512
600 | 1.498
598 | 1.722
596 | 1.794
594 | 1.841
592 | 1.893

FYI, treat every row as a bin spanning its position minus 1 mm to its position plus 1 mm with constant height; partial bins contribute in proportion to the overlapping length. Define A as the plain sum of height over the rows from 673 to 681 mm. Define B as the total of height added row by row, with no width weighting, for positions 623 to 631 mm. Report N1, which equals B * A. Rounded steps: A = 13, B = 10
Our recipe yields 134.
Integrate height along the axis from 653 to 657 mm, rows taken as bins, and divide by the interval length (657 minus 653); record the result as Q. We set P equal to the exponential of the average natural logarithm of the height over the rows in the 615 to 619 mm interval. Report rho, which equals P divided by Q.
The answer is 0.55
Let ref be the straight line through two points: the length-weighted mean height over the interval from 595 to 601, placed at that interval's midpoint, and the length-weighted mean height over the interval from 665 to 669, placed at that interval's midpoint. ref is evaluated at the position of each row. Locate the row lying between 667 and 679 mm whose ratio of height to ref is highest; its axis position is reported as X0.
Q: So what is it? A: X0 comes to 668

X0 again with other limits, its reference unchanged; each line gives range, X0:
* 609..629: 628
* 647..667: 650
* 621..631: 630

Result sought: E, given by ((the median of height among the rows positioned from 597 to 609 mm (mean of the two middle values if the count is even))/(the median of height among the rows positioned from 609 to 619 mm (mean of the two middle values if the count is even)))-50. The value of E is -49.1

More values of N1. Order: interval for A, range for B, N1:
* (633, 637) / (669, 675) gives 54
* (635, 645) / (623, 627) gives 73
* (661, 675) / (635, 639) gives 137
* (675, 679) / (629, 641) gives 121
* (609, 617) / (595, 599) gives 27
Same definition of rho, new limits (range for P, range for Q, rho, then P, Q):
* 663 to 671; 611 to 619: 1.64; 3.2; 1.9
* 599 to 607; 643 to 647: 0.53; 1.6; 3.0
